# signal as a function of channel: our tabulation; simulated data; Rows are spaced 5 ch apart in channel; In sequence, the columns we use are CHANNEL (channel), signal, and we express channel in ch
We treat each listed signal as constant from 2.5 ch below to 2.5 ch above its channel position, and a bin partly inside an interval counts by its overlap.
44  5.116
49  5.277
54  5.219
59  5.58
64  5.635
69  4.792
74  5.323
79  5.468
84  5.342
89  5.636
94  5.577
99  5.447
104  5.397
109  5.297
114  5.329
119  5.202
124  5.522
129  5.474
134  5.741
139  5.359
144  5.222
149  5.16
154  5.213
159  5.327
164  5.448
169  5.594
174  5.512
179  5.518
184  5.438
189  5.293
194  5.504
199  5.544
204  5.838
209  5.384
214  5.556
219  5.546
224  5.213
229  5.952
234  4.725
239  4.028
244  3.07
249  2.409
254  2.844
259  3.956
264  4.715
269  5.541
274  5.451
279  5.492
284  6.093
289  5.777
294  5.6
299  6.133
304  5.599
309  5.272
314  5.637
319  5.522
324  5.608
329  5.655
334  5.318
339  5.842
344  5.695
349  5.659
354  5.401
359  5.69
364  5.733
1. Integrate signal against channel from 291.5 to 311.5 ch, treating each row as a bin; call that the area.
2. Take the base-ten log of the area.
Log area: 2.053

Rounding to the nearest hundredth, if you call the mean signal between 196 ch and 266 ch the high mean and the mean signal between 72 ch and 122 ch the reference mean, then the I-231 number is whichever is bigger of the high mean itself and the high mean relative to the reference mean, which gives 4.63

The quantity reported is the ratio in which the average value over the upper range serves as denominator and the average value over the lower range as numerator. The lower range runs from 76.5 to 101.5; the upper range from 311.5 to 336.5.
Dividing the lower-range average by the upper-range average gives 0.99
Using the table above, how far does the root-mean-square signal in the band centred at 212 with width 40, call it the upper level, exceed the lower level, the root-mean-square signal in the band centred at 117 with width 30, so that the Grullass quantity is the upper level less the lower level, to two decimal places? 0.20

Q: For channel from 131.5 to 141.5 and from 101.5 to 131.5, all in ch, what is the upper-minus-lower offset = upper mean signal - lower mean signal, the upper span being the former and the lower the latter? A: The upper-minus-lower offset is 0.18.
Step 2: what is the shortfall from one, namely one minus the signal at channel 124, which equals -4.52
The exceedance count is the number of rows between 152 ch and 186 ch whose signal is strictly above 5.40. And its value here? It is 5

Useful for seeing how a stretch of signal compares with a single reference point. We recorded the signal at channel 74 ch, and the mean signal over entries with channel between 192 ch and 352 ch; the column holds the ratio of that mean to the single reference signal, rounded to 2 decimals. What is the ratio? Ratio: 0.98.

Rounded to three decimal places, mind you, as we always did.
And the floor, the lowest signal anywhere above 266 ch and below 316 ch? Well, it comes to 5.272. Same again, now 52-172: 4.792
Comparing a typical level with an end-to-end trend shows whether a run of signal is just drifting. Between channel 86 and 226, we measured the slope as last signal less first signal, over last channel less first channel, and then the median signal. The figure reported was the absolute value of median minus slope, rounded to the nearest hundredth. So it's 5.45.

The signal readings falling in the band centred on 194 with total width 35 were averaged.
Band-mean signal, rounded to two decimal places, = 5.50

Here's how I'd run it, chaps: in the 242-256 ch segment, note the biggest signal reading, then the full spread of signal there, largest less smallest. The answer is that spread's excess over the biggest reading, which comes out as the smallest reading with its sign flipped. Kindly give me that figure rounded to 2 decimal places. -2.41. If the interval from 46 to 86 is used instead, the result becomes -4.79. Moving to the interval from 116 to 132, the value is -5.20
